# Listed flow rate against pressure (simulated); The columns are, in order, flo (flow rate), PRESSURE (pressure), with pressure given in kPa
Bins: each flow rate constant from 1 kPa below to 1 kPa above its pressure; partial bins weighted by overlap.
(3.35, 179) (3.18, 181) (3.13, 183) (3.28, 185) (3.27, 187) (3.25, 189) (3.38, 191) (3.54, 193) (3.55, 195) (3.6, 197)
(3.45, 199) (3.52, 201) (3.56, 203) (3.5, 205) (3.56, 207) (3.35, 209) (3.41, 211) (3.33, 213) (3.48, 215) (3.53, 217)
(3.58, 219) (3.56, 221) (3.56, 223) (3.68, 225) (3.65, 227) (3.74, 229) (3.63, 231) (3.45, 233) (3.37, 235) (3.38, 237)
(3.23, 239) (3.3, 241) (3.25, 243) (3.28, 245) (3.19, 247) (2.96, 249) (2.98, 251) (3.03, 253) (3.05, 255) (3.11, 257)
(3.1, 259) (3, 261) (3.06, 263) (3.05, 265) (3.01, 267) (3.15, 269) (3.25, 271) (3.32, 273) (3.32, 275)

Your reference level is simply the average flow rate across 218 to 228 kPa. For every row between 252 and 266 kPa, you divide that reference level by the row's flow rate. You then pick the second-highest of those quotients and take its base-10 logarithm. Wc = 0.08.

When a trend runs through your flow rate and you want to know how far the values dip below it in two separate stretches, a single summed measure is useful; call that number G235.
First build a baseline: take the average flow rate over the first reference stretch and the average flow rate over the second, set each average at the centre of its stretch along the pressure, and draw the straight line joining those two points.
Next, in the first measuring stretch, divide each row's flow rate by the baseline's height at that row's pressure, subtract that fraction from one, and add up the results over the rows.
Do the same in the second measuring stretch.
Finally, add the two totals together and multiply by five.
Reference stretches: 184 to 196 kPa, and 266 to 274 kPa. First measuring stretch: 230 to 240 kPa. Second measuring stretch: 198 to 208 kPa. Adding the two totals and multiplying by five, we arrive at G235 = -2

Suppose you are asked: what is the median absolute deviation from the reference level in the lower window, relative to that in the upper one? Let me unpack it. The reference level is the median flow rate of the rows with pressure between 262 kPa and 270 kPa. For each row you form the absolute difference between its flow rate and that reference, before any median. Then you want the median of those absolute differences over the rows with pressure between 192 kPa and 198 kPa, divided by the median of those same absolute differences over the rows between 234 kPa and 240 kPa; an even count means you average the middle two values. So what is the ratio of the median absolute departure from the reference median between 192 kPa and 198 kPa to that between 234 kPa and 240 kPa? 1.6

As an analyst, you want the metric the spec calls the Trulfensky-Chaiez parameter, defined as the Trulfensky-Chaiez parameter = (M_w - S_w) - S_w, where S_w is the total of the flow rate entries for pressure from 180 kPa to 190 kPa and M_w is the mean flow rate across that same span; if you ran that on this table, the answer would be -29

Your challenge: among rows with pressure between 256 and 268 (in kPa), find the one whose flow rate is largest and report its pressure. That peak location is 257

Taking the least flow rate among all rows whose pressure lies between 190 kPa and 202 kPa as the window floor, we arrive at 3.38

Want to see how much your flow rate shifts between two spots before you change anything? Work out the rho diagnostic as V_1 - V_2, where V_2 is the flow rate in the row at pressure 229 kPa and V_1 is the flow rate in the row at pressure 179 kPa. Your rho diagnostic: -0.39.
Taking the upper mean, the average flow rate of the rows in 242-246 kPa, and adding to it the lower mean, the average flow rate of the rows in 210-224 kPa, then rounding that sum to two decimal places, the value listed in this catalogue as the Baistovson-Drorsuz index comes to 6.76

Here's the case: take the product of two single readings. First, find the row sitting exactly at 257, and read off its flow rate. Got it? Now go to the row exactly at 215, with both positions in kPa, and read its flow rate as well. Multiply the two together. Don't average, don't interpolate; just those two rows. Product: 10.8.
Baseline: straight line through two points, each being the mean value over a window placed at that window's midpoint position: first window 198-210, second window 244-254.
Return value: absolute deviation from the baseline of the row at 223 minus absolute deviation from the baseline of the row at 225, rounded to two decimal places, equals -0.14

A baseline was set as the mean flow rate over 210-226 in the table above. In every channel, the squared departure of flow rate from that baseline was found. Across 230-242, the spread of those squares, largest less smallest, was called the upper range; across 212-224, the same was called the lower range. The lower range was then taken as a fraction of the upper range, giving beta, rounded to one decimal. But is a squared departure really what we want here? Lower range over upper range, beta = 0.4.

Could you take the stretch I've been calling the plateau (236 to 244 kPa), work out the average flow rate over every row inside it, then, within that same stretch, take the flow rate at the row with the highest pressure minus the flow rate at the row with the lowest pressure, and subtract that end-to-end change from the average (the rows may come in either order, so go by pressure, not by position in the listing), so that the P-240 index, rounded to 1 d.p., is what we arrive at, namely 3.4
